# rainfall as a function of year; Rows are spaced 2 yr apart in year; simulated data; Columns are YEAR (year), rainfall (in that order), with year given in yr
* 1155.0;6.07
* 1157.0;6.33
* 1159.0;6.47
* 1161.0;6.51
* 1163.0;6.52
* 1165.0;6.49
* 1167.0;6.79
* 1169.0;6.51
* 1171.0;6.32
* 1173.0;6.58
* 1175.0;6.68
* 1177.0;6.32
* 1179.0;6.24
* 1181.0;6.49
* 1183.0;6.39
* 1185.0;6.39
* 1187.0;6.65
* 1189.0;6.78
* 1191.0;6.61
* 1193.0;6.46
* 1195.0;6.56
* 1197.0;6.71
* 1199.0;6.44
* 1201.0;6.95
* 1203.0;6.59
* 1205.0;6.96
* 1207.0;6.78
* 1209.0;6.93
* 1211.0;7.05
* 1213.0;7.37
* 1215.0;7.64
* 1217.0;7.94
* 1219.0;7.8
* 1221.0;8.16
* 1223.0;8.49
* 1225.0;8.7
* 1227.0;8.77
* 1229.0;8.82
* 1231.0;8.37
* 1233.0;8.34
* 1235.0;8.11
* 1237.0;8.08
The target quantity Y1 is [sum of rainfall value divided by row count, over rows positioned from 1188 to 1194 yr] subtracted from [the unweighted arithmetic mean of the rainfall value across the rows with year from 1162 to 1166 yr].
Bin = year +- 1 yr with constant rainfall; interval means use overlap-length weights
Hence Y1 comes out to -0.11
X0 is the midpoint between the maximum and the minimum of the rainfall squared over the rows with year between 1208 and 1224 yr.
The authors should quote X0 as 60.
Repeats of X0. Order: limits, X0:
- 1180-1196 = 43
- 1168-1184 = 42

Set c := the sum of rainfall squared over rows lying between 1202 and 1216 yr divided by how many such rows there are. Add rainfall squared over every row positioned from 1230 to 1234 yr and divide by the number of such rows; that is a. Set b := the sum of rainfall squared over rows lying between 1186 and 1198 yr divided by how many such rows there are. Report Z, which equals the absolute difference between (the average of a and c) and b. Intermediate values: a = 69.8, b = 43.9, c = 49.8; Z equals 16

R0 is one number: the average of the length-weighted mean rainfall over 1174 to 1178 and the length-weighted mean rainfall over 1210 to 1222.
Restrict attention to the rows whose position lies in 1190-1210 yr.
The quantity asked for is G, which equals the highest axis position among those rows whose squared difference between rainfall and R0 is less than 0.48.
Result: 1209.0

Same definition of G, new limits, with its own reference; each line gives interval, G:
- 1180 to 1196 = 1195.0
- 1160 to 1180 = 1175.0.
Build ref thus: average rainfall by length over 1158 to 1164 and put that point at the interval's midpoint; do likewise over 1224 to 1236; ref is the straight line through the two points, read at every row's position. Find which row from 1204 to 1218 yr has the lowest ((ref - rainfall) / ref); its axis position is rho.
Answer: 1217.0 yr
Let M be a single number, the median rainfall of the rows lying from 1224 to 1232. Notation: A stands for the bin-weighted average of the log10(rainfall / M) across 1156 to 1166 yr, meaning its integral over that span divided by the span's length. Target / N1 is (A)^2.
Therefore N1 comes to 0.017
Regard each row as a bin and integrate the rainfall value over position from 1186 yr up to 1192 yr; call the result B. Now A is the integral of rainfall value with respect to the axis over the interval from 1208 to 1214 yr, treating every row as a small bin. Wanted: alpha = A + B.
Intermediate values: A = 43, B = 40.1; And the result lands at 83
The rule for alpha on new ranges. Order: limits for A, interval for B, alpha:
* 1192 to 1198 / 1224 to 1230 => 92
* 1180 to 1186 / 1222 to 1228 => 90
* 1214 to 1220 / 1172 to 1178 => 86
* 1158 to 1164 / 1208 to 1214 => 82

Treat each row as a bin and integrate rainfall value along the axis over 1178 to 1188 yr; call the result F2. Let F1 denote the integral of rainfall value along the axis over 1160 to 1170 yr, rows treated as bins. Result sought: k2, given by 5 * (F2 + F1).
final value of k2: 650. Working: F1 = 66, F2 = 64.3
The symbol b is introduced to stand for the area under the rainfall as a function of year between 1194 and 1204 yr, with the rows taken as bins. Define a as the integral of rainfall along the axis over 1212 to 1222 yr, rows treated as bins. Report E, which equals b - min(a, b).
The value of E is 0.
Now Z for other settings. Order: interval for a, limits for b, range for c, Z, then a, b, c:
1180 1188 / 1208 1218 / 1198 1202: 11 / 42.0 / 54.7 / 44.9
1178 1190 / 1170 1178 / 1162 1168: 1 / 42.2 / 42.0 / 43.6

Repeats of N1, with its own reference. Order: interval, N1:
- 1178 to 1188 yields 0.018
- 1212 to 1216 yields 0.004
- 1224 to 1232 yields 0.000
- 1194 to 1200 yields 0.015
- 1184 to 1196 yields 0.015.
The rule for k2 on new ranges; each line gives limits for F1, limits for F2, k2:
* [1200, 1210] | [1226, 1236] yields 766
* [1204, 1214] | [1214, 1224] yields 751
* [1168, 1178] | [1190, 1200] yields 652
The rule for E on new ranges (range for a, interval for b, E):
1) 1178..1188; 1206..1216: 7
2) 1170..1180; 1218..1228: 20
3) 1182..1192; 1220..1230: 20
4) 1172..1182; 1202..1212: 4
